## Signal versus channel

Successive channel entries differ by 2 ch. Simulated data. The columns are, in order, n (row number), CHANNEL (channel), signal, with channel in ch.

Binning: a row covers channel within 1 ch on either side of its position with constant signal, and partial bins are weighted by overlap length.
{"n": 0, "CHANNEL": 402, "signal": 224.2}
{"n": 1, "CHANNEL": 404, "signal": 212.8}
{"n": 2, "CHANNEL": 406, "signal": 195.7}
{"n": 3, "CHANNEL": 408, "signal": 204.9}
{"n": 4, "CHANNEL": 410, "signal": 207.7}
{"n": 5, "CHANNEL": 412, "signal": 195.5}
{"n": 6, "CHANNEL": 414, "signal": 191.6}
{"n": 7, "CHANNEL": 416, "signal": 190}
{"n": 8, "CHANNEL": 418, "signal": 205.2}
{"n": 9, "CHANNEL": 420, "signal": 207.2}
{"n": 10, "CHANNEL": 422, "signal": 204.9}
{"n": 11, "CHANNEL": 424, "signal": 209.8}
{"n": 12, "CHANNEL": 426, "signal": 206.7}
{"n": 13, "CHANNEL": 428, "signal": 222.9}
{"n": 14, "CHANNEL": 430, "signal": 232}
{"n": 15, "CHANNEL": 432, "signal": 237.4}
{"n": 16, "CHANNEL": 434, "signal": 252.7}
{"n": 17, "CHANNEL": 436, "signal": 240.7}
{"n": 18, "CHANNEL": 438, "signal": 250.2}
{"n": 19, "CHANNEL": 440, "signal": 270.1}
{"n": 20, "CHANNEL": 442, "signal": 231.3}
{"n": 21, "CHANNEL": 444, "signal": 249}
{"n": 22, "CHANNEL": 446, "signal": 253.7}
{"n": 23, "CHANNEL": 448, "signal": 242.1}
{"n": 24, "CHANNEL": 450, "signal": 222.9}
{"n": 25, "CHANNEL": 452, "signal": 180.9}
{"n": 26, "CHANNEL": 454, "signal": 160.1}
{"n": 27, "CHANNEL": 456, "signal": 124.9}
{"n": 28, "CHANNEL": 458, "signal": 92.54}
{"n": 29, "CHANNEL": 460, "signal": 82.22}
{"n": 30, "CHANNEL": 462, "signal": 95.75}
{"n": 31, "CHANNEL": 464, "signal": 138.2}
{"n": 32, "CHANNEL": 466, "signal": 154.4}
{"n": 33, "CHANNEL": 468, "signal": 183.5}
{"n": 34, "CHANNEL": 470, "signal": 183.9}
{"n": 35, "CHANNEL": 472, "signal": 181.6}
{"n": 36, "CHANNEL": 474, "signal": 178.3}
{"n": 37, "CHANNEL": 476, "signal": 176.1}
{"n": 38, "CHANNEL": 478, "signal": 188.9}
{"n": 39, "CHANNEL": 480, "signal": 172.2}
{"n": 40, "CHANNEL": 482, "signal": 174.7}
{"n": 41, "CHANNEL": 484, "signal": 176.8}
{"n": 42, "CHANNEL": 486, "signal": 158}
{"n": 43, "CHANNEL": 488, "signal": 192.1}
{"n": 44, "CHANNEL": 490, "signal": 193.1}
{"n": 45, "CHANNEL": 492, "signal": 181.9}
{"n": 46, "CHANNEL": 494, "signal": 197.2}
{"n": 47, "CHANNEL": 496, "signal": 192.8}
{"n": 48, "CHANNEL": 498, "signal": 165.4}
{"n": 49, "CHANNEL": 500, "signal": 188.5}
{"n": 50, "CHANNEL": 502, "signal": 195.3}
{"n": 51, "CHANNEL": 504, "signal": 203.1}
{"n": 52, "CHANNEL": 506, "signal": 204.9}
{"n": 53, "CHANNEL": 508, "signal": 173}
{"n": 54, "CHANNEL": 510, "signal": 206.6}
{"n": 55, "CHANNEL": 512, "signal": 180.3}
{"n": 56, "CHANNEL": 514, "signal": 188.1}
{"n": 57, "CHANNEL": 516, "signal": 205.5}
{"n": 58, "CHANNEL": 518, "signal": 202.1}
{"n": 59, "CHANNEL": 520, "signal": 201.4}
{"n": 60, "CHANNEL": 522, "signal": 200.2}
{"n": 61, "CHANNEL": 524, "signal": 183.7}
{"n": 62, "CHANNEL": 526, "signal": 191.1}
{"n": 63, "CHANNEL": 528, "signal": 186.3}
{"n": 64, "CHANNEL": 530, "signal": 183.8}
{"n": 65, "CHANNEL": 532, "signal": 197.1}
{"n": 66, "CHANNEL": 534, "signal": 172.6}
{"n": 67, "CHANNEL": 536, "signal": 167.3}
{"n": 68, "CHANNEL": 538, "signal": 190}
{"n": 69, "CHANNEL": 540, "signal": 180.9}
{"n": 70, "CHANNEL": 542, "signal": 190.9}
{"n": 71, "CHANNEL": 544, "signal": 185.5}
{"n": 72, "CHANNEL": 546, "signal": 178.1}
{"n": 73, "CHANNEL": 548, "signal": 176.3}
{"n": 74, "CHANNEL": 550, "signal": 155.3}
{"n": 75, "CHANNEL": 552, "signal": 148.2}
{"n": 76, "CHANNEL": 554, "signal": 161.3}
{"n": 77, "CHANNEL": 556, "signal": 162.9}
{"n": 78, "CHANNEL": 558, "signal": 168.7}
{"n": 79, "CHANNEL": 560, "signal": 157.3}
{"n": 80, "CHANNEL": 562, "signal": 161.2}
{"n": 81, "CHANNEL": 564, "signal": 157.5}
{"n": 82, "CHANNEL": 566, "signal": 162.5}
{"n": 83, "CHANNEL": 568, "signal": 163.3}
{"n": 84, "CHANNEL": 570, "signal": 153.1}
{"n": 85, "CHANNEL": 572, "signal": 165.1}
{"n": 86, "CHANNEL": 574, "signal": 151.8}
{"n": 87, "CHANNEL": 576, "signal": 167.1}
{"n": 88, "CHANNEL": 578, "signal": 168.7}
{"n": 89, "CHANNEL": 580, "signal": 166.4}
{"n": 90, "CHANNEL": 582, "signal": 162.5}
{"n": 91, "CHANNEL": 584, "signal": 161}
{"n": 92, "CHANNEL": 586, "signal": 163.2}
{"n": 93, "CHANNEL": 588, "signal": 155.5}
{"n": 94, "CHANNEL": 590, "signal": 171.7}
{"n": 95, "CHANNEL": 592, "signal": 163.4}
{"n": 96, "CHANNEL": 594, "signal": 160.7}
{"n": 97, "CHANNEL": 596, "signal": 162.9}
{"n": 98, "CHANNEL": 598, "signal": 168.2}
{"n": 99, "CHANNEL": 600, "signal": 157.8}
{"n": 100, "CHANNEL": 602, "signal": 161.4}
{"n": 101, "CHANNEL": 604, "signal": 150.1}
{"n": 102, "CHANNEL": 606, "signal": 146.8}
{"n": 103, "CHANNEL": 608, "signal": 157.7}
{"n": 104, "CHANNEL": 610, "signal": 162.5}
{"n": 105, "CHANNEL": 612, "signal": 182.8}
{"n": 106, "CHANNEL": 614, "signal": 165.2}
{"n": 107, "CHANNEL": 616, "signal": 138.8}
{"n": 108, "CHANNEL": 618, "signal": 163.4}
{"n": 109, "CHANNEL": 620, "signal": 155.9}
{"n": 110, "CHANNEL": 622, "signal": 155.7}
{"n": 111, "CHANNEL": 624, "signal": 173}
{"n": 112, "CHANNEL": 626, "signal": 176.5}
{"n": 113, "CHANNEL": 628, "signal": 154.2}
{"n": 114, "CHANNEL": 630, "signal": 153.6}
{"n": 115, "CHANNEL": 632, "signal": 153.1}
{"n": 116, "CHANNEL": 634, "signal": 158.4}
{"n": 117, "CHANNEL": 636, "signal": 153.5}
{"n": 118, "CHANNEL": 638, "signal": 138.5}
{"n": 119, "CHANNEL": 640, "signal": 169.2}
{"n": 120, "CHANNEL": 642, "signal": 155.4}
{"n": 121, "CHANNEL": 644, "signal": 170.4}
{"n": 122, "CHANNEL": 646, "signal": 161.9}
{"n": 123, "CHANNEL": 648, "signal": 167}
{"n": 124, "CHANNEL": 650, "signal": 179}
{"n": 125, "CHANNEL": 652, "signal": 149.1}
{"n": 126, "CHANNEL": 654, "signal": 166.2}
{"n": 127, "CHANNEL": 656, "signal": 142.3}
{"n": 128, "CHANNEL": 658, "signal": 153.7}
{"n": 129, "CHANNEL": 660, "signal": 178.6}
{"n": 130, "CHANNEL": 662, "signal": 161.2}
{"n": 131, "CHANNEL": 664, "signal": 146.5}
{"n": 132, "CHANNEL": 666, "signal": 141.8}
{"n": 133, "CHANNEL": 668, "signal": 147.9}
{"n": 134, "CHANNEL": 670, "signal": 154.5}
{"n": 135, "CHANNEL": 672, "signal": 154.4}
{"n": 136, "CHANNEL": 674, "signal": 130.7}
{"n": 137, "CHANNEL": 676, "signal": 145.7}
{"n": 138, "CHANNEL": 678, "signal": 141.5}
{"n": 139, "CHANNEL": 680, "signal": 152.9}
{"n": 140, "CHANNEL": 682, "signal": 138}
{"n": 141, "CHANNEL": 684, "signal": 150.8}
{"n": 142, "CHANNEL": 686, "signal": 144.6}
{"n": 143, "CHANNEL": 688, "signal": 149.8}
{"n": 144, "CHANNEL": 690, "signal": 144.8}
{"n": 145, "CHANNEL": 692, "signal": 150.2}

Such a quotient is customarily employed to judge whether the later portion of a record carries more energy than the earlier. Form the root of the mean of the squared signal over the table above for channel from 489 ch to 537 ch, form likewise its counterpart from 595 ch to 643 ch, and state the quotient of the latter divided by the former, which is 0.836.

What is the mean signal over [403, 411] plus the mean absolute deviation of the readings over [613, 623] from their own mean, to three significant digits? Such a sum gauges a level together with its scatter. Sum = 212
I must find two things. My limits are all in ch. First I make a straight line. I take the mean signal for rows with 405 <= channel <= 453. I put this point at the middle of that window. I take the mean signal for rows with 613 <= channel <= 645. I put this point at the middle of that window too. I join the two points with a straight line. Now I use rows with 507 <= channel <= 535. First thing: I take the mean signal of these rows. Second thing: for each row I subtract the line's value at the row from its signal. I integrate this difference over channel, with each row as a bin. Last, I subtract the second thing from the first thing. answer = 230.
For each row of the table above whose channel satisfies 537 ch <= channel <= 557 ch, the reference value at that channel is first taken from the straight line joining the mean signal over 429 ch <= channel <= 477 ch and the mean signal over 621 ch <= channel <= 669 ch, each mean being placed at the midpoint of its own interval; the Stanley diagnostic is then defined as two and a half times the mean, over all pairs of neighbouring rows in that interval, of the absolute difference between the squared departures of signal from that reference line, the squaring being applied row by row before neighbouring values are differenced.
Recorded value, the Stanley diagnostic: 509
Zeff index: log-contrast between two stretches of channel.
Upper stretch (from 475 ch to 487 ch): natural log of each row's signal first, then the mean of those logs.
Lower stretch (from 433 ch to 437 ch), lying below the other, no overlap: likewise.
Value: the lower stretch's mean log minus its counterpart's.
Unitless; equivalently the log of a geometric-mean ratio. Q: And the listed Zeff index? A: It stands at 0.35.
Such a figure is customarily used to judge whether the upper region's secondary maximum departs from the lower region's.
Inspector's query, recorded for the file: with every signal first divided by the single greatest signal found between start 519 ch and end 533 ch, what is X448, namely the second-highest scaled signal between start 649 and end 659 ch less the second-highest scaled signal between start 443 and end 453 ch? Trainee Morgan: -0.41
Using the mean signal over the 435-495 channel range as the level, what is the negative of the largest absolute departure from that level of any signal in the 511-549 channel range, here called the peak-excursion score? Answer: -21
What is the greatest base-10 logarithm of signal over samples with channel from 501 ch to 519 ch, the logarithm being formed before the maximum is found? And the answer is 2.32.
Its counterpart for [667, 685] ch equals 2.19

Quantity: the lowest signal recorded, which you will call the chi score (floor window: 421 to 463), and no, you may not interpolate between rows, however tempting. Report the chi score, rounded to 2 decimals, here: 82.22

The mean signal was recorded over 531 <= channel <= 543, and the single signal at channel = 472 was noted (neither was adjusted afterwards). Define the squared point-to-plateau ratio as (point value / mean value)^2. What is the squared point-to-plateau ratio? 1.0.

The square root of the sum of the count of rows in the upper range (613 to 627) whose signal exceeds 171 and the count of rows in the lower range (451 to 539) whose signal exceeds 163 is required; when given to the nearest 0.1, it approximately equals 6.2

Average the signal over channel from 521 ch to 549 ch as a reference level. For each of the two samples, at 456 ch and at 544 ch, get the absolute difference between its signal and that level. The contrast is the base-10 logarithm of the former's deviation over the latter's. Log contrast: 1.8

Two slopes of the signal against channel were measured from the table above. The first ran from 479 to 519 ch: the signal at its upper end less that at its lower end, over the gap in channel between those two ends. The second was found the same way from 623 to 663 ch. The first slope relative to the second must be -3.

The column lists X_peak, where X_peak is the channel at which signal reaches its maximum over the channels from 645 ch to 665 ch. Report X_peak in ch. 650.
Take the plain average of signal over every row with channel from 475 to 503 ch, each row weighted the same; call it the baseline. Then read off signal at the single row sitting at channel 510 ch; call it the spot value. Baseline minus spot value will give -24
